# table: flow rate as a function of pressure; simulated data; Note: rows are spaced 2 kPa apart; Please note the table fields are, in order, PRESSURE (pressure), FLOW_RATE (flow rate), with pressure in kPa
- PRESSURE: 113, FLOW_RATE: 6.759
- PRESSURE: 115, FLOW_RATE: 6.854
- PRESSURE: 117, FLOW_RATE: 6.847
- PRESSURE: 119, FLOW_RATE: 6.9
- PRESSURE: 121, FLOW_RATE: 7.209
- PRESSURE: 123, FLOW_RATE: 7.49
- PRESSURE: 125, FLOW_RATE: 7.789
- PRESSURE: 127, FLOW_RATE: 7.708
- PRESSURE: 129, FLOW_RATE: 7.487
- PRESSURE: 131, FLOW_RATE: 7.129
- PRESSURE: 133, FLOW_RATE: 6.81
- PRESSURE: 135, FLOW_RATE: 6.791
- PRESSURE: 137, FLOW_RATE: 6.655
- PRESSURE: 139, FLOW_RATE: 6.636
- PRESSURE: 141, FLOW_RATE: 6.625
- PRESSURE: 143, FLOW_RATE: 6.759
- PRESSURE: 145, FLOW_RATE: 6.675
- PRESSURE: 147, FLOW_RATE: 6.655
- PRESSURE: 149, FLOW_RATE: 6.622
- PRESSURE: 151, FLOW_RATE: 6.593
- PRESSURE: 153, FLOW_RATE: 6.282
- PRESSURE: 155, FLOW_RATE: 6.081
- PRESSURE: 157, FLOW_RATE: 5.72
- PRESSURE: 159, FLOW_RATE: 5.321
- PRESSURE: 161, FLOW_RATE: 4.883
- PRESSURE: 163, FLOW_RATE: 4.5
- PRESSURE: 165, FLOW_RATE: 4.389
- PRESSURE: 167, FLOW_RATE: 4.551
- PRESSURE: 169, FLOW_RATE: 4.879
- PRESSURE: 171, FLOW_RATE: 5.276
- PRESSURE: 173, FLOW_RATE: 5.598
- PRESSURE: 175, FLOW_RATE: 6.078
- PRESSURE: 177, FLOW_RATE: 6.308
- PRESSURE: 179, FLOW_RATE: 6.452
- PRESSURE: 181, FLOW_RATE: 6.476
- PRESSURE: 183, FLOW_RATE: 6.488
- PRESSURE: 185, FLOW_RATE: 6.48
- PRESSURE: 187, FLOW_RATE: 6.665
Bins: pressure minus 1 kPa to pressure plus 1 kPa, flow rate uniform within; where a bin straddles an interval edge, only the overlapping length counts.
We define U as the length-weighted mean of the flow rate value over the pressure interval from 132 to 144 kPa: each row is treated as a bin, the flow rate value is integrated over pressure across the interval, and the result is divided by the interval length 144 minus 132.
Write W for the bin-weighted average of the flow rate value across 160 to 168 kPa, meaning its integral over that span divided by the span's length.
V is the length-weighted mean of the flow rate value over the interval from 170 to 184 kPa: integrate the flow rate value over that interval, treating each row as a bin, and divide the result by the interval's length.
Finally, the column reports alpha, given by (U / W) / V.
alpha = 0.240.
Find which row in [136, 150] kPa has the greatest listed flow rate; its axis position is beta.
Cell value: 143 kPa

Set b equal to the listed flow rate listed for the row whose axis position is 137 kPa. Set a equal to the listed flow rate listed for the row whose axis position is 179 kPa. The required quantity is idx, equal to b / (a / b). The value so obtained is 6.9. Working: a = 6.452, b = 6.655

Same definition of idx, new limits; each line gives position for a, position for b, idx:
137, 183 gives 6.3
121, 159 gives 3.9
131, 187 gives 6.2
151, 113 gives 6.9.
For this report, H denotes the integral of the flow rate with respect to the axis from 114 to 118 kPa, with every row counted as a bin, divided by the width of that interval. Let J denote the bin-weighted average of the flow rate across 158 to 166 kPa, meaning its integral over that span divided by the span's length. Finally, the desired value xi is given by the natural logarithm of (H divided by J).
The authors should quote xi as 0.36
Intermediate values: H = 6.9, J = 4.8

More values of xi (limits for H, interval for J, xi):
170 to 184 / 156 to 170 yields 0.22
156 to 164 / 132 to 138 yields -0.28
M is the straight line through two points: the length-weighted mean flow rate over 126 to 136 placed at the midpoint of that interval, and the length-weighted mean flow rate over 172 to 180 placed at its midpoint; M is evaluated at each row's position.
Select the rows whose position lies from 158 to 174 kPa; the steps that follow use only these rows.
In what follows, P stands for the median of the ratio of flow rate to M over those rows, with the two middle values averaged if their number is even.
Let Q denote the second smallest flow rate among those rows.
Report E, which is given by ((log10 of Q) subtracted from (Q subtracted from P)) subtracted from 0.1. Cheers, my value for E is 4.5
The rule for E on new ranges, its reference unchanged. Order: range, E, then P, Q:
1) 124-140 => 6.6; 0.98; 6.655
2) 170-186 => 5.4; 1.05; 5.598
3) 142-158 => 6.0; 0.98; 6.081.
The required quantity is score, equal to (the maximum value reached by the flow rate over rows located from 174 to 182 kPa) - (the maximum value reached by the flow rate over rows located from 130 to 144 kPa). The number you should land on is -0.7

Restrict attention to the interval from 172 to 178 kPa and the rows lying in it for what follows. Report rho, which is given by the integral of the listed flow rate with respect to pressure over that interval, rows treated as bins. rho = 36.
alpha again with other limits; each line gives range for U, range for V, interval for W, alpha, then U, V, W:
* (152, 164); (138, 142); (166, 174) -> 0.162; 5.46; 6.63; 5.1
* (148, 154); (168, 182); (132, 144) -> 0.165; 6.50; 5.87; 6.7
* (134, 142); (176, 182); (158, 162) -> 0.204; 6.68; 6.41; 5.1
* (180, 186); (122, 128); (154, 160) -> 0.148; 6.48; 7.66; 5.7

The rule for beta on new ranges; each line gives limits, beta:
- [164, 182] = 181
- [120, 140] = 125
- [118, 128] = 125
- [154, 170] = 155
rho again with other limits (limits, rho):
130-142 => 81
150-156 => 38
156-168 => 59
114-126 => 86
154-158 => 24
